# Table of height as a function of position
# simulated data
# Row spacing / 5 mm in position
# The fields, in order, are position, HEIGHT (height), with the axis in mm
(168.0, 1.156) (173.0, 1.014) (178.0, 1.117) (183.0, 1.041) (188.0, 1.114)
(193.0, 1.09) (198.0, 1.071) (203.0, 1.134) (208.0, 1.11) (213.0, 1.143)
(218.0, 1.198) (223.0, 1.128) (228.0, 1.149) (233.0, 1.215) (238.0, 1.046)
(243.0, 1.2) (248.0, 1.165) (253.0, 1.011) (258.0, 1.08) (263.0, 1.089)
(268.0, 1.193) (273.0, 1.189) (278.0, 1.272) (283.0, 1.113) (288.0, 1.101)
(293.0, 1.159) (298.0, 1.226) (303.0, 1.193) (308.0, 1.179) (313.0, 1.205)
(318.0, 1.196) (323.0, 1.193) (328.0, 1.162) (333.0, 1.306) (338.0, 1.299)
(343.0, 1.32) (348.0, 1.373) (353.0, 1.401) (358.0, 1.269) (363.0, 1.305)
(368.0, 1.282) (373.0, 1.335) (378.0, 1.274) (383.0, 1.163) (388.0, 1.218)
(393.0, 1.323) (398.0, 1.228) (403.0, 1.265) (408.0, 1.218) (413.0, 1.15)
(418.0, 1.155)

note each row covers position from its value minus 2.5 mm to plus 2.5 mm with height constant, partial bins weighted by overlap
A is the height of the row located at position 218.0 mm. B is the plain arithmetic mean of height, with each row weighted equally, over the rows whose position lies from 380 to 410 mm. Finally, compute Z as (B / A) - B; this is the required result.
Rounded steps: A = 1.198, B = 1.24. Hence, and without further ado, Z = -0.20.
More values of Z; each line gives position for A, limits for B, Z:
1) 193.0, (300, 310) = -0.10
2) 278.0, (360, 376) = -0.28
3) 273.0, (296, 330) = -0.19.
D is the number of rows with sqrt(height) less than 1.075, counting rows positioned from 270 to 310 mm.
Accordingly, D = 2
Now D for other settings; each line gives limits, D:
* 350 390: 0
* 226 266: 5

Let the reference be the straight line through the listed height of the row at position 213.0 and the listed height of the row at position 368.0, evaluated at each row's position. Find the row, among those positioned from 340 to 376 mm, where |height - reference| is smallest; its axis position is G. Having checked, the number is 368.0 mm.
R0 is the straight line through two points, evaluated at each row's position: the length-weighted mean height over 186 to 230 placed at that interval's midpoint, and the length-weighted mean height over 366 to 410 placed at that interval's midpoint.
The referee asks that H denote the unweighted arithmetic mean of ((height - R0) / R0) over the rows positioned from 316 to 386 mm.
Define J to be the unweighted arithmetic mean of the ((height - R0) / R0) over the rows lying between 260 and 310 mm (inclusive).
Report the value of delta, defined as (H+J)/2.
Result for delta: 0.015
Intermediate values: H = 0.039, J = -0.009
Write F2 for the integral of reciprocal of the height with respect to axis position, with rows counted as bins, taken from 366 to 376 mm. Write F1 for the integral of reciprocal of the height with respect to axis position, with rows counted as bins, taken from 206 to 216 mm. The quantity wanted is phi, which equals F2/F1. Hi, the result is 0.86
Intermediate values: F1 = 8.85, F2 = 7.65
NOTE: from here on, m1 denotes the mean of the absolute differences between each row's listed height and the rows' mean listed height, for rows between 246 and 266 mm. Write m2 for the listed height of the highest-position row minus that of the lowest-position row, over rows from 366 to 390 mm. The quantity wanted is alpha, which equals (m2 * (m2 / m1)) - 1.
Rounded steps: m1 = 0.041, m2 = -0.06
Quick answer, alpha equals -0.90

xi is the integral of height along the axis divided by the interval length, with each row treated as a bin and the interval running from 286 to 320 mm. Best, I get 1.18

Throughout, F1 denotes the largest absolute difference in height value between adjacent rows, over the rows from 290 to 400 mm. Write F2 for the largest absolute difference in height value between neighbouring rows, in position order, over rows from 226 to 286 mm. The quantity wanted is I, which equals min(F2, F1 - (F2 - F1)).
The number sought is 0.119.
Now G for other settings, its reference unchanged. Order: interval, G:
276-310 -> 298.0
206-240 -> 213.0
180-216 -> 213.0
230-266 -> 248.0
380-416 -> 393.0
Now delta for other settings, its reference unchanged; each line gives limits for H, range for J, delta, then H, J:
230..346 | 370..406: -0.002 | -0.005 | 0.001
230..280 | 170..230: -0.012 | -0.013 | -0.011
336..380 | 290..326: 0.031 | 0.067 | -0.005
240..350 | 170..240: -0.005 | 0.002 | -0.011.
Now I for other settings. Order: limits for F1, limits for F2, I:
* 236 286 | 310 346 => 0.144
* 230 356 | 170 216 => 0.103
